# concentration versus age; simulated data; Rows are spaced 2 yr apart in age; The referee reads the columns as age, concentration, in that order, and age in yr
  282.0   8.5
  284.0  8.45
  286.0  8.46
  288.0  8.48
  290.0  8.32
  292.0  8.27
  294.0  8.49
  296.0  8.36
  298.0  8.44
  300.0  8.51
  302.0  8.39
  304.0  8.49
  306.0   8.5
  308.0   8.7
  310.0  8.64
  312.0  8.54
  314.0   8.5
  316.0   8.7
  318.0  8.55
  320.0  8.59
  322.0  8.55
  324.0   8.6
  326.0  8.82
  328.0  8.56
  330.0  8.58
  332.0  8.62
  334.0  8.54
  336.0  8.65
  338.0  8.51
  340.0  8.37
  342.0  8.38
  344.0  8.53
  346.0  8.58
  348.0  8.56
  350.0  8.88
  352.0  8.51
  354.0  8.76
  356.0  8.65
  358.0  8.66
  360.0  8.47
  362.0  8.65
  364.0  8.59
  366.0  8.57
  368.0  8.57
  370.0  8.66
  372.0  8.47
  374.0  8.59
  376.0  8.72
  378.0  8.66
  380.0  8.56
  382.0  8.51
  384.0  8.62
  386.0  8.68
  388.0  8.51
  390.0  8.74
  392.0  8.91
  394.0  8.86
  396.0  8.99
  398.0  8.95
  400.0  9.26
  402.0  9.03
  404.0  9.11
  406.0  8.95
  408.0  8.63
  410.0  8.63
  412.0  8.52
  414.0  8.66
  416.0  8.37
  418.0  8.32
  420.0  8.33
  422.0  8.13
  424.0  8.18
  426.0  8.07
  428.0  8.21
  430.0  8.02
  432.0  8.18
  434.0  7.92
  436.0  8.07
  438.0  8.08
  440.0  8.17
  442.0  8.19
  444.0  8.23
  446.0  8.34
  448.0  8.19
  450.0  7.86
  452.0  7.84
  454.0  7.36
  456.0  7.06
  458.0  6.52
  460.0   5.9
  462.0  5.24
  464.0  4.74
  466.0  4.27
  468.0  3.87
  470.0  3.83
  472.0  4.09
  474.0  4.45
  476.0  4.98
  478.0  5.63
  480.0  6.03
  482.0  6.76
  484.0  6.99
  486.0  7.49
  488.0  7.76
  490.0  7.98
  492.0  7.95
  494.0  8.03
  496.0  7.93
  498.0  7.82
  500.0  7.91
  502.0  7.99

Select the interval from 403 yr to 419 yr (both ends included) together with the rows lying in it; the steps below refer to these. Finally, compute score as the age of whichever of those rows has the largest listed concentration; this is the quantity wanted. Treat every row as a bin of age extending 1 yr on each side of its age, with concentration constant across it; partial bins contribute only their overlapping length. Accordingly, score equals 404.0 yr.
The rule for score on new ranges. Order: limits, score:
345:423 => 400.0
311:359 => 350.0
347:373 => 350.0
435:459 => 446.0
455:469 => 456.0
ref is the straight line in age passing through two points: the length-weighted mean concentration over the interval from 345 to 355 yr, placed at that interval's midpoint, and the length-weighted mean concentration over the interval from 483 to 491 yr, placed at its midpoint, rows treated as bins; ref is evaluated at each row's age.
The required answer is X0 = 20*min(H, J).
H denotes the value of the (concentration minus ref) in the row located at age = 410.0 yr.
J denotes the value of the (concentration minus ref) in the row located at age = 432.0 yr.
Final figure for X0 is 4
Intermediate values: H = 0.5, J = 0.2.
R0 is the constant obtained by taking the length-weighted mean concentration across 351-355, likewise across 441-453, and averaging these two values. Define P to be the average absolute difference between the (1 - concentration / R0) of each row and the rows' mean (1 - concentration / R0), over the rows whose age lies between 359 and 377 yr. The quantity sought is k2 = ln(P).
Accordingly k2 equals -4.93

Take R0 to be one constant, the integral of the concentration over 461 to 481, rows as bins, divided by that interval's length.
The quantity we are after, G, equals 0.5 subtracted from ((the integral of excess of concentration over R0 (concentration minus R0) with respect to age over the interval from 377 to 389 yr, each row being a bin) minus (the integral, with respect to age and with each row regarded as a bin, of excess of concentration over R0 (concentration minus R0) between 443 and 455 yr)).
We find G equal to 6.9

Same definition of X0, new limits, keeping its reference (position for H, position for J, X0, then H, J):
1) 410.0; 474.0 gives -64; 0.5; -3.2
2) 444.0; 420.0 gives 5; 0.3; 0.2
